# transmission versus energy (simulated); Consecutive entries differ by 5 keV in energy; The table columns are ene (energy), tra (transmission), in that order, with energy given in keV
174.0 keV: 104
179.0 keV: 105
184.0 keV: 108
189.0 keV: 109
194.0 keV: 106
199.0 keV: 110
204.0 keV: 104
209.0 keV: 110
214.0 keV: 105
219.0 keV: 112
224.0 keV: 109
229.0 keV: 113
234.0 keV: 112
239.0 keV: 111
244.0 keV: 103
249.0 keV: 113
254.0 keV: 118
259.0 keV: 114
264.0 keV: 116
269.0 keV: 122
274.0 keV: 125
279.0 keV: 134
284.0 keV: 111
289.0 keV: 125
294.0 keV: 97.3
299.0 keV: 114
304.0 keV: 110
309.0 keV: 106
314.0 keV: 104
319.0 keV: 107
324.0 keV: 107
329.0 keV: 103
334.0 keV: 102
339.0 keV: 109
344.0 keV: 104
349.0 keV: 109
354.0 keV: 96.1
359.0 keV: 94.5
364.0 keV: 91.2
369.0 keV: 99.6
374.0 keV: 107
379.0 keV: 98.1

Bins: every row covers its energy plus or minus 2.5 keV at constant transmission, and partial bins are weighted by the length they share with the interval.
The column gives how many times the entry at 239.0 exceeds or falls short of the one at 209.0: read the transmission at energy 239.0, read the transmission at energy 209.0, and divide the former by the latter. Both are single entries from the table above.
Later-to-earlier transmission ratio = 1.01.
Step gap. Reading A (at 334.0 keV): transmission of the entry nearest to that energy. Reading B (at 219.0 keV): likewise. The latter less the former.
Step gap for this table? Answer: 10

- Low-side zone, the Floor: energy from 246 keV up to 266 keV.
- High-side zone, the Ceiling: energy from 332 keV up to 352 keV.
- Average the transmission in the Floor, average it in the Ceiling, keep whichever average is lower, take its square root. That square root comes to 10.3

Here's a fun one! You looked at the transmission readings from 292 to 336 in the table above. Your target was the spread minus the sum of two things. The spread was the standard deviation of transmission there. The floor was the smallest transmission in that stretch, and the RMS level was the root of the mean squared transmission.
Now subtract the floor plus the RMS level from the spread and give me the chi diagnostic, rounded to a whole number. -198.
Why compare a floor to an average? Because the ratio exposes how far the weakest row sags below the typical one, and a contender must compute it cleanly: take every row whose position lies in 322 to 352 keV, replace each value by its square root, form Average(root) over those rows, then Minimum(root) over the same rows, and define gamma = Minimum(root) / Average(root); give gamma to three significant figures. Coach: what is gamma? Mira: 0.983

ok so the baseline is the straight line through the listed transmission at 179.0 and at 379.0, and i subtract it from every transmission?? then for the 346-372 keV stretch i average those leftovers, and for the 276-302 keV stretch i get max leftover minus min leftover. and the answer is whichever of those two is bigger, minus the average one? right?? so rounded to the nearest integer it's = 37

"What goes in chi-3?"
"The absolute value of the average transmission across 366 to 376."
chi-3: 103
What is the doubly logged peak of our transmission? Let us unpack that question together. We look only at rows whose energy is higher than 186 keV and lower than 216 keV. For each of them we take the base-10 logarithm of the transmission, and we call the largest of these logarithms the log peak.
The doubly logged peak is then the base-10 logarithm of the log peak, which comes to 0.310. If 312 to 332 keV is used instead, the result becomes 0.307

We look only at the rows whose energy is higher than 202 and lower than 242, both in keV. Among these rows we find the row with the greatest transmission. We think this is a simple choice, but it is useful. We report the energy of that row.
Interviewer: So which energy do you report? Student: 229.0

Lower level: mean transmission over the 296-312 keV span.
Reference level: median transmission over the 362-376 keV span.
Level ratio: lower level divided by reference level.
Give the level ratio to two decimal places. 1.10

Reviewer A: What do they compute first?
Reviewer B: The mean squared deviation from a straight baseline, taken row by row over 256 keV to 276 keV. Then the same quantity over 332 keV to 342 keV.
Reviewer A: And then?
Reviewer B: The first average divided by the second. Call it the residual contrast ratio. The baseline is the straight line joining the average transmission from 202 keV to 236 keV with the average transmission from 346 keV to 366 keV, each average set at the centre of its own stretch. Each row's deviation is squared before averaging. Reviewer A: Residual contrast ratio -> 4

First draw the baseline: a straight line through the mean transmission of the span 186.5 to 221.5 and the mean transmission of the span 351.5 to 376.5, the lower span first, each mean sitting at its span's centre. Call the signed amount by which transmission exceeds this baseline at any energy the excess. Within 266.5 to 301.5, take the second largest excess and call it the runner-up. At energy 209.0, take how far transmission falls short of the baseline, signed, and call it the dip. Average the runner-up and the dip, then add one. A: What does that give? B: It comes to 11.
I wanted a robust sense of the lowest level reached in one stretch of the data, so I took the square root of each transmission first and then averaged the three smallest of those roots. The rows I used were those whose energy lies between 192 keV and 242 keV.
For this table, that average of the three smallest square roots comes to 10.2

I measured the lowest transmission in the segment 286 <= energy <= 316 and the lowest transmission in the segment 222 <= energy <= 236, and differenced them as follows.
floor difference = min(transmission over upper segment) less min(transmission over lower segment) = -12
